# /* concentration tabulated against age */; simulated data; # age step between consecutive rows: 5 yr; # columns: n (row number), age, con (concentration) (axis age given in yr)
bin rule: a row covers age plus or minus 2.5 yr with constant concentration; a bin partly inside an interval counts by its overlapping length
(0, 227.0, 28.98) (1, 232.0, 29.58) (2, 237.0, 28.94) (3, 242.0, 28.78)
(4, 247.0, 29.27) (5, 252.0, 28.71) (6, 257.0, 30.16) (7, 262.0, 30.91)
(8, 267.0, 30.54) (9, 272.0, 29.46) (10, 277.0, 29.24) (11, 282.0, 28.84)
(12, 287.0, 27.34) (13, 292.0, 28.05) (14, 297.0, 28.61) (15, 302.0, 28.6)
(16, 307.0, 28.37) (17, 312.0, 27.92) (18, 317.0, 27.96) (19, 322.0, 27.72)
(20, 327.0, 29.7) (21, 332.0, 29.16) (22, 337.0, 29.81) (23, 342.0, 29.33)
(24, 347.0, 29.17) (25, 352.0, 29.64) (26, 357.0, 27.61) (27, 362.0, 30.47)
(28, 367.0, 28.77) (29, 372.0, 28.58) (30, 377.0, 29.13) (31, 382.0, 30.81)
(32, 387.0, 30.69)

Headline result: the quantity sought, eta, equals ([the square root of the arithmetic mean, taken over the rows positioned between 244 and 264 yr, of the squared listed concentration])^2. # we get 887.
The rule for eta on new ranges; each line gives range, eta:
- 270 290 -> 826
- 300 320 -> 796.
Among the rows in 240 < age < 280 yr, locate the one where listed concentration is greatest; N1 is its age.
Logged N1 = 262.0 yr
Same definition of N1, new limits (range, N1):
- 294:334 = 327.0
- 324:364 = 362.0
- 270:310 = 272.0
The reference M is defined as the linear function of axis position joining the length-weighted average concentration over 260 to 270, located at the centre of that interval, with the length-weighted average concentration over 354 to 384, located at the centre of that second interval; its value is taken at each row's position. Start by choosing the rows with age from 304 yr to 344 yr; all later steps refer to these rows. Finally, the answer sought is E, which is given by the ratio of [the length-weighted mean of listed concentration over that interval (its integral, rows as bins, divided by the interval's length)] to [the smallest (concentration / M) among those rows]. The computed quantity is 31.0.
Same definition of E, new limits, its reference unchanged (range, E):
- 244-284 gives 31.8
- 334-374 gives 31.0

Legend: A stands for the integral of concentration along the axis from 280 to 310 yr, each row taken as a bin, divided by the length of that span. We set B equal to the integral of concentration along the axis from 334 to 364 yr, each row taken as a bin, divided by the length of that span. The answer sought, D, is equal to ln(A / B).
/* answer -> -0.04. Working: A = 28.3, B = 29.3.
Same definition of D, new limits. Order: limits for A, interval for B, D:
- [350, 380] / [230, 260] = -0.01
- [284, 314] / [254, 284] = -0.06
